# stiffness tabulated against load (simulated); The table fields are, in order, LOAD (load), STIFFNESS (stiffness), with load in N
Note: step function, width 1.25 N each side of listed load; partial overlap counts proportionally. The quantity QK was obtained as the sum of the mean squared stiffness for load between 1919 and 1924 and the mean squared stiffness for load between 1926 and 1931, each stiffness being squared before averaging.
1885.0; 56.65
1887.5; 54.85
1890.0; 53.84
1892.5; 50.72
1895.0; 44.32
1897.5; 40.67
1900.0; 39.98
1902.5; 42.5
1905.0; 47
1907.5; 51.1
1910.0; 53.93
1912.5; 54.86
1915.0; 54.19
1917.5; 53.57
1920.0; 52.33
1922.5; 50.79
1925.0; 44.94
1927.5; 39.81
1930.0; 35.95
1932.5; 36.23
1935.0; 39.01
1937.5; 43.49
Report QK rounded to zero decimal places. 4098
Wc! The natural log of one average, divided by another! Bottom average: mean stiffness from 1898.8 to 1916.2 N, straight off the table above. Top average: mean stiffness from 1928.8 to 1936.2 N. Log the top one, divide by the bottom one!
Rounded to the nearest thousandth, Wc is 0.074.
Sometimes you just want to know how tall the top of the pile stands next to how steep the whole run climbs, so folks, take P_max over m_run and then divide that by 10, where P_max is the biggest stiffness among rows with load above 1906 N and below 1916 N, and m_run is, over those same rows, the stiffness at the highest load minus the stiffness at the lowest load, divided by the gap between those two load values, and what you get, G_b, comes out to 13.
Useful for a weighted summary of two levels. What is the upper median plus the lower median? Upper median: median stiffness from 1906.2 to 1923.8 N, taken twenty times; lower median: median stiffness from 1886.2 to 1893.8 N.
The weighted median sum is 1125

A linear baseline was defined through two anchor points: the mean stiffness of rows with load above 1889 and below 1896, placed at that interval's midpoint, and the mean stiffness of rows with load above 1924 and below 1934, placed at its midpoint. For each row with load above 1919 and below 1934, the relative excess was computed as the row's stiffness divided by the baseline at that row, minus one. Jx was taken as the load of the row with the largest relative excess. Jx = 1920.0 N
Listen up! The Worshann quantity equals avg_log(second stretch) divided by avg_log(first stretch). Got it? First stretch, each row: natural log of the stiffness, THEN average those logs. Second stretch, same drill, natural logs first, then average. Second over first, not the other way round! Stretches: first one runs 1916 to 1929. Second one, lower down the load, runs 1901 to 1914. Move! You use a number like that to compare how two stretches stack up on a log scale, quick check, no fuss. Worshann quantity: 1.009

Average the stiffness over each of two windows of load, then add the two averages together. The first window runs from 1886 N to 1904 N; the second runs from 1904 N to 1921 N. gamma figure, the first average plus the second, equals 99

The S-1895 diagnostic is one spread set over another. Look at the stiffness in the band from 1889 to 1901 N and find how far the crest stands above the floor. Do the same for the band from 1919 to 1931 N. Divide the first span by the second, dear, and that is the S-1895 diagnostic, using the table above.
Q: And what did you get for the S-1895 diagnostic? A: 0.8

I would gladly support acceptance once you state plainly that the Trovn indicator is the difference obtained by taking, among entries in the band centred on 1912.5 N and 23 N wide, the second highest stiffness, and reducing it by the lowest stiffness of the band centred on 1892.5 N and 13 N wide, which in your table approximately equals 13.5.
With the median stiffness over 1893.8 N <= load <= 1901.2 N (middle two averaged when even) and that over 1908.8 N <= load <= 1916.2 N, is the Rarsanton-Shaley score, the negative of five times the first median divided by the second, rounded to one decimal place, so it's -3.8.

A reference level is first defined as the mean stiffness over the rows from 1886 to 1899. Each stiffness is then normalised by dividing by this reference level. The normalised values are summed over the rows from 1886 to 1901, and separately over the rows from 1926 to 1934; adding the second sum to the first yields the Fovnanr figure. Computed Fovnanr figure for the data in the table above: 8.1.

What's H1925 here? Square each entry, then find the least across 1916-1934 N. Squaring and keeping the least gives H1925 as 1292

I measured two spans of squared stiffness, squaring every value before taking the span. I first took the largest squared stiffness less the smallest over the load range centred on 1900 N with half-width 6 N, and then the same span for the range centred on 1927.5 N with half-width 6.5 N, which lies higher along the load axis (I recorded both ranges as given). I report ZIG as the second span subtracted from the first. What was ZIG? -677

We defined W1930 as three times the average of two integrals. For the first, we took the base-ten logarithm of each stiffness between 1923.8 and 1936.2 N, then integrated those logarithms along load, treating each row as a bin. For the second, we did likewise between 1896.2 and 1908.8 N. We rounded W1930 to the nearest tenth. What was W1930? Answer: 60.7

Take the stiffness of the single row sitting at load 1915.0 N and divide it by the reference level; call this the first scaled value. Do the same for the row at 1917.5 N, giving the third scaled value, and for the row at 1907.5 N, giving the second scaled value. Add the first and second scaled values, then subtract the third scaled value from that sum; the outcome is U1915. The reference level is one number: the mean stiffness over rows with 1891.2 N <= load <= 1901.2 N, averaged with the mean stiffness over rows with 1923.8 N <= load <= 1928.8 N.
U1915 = 1.20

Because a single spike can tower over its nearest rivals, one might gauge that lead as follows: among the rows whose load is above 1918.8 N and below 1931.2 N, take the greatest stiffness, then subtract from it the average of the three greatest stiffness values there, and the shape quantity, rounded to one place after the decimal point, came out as 3.0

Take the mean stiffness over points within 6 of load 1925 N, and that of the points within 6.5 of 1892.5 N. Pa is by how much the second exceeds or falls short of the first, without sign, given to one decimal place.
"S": 4.1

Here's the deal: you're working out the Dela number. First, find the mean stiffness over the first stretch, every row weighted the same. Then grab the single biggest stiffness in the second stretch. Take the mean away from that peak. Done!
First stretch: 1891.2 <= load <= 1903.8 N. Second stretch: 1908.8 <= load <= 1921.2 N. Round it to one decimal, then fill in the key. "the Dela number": 11.2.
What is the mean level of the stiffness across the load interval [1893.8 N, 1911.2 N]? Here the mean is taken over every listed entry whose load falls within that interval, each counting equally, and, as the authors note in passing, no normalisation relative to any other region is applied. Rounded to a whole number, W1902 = 46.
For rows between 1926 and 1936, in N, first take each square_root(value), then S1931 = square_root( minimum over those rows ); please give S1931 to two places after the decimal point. 2.45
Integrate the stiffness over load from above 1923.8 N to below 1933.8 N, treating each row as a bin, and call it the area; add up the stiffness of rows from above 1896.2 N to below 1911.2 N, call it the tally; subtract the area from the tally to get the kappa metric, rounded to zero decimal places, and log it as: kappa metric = -117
